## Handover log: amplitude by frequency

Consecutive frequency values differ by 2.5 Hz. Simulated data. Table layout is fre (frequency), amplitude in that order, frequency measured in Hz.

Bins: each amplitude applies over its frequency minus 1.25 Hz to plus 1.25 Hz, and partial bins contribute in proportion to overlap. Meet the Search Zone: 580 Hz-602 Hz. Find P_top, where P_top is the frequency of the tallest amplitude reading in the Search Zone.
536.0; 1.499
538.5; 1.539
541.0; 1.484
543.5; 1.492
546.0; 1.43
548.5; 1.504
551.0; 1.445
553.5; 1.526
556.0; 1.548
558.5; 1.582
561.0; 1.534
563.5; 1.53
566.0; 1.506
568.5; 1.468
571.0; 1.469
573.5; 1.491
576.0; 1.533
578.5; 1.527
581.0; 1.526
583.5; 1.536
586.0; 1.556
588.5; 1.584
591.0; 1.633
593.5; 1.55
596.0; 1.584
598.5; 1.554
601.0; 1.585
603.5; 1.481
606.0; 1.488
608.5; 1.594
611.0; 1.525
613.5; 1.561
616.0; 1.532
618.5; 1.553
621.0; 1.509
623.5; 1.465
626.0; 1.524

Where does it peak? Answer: 591.0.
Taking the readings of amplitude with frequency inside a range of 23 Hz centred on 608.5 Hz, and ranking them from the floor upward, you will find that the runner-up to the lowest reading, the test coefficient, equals 1.488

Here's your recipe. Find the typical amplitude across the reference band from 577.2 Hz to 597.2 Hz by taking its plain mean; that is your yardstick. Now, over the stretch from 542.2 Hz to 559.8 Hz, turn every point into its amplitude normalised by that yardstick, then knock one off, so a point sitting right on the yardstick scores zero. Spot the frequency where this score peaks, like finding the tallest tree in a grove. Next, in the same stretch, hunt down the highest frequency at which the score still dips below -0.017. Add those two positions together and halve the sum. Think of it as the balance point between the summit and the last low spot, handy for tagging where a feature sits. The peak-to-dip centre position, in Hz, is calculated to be 556.0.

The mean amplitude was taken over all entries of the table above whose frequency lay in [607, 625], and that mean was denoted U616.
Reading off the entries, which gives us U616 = 1.53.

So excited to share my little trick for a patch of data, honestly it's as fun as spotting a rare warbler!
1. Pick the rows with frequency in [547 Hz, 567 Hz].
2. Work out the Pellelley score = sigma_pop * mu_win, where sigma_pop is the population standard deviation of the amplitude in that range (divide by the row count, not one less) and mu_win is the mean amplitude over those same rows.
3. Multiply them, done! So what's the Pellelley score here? 0.056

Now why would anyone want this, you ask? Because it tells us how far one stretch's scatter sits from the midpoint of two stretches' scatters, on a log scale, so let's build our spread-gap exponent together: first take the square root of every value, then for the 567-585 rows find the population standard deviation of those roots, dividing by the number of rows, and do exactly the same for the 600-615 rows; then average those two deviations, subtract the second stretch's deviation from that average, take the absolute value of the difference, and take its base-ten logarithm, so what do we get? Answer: -2.49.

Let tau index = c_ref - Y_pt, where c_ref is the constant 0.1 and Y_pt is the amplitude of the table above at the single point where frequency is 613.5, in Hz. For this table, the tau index -1.46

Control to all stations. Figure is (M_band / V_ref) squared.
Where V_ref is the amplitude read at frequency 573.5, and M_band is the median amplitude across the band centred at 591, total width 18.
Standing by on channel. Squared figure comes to 1.09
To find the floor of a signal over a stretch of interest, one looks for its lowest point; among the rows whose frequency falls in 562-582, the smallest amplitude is 1.468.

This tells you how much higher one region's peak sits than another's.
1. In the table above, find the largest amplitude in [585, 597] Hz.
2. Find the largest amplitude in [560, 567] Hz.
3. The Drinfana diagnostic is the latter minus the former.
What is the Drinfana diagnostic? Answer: -0.10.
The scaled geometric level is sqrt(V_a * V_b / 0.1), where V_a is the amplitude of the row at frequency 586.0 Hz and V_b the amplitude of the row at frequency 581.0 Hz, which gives 4.87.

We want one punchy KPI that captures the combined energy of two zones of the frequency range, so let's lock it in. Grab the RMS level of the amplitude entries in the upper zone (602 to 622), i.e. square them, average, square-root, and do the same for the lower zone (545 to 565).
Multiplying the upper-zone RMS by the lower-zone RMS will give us 2.32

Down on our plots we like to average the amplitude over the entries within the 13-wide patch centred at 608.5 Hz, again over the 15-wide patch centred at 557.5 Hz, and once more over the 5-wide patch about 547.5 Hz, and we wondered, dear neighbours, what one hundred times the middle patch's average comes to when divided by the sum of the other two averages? 51.0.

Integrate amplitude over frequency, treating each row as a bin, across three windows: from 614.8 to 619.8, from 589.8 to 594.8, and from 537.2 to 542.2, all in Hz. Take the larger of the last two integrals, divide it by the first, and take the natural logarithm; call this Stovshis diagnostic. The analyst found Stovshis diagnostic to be 0.03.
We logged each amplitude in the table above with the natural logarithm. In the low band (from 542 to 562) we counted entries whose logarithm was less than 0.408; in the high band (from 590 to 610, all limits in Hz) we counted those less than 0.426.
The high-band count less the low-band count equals -1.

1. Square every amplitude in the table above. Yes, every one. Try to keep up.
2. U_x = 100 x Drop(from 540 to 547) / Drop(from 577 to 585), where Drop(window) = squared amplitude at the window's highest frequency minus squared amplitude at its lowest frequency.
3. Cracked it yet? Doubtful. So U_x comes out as -571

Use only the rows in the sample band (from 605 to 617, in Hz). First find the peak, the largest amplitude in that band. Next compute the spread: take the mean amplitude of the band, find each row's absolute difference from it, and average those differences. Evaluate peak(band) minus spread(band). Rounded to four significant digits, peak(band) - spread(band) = 1.564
